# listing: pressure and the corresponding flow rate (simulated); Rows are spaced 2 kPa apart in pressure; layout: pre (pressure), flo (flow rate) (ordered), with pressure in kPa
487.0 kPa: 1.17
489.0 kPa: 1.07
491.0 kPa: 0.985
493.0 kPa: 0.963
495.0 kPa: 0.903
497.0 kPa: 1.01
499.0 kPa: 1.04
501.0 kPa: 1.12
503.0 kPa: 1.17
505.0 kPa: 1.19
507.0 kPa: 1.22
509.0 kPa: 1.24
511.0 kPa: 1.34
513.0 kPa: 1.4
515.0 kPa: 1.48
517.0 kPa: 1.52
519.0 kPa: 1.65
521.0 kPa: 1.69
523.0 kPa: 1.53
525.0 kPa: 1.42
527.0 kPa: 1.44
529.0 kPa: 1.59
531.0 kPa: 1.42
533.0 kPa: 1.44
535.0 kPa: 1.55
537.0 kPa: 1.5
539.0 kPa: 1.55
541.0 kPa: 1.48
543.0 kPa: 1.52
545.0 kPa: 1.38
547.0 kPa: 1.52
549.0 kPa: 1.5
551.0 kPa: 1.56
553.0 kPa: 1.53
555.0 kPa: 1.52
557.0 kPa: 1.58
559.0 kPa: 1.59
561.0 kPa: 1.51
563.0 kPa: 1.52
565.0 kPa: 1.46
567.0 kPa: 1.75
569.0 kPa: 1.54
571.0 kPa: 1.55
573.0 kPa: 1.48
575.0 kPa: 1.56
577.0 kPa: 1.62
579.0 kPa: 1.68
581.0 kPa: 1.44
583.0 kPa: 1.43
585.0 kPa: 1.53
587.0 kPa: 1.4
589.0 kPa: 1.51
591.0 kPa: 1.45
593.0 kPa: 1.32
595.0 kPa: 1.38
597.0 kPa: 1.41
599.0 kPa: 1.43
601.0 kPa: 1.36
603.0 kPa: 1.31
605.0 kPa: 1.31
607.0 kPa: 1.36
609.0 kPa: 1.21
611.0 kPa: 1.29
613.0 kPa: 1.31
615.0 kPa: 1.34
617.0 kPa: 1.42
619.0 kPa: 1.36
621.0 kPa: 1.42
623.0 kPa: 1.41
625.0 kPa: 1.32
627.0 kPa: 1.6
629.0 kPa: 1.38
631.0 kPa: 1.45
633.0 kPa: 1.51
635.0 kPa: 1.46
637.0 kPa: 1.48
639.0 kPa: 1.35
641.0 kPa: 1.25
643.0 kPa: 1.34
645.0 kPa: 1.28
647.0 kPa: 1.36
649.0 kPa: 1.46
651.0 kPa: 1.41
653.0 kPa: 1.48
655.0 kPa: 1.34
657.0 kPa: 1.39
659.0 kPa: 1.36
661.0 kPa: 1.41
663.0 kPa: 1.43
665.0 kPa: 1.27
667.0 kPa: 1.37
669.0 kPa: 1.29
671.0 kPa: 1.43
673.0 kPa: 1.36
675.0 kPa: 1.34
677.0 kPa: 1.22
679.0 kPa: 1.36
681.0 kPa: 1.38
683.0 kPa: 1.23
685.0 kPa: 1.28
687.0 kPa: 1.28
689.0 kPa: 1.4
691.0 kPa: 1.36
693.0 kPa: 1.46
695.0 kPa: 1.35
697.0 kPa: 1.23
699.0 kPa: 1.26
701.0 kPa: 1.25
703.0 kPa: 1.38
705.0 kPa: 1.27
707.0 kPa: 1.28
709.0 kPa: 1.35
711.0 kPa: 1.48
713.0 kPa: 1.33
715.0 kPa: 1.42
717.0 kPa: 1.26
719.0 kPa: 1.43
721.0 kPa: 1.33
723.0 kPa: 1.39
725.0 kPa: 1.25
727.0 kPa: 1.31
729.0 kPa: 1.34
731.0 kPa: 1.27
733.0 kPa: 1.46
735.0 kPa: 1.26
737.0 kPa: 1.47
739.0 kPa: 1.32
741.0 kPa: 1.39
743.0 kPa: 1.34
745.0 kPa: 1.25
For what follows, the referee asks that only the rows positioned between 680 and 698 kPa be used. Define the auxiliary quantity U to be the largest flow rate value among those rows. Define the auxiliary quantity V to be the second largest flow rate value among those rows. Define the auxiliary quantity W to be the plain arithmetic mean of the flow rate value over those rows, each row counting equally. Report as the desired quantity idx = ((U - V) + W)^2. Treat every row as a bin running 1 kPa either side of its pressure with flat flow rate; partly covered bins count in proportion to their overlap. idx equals 1.9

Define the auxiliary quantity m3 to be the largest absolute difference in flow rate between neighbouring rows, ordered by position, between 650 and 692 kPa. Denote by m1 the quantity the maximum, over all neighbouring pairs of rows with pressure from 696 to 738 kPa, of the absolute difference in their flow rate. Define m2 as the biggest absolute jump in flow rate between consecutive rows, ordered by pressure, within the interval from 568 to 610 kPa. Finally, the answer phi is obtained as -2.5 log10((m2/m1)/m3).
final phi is -2.13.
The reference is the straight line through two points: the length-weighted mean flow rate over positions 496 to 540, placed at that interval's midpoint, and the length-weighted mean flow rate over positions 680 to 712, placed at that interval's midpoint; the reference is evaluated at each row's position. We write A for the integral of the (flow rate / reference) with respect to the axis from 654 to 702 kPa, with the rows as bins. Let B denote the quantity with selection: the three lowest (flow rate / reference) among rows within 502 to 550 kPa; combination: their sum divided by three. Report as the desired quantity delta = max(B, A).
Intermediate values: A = 48.1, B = 0.86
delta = 48.1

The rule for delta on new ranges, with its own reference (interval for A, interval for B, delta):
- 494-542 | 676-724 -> 47.5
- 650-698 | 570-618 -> 48.6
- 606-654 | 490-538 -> 49.3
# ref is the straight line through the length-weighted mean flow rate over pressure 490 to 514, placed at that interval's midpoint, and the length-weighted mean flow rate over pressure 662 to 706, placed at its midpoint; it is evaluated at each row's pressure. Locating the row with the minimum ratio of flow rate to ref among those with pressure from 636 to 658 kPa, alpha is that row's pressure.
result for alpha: 641.0 kPa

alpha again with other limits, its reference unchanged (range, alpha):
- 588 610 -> 609.0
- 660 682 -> 677.0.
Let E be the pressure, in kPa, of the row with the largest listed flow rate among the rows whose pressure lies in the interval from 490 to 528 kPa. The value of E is 521.0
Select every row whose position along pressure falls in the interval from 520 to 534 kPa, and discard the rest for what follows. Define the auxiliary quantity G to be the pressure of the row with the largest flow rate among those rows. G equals 521.0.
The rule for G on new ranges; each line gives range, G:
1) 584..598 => 585.0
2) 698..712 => 711.0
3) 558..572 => 567.0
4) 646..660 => 653.0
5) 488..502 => 501.0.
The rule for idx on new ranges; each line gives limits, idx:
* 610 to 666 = 2.2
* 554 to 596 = 2.5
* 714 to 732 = 1.8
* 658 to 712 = 1.8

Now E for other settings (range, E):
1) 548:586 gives 567.0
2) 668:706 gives 693.0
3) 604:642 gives 627.0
